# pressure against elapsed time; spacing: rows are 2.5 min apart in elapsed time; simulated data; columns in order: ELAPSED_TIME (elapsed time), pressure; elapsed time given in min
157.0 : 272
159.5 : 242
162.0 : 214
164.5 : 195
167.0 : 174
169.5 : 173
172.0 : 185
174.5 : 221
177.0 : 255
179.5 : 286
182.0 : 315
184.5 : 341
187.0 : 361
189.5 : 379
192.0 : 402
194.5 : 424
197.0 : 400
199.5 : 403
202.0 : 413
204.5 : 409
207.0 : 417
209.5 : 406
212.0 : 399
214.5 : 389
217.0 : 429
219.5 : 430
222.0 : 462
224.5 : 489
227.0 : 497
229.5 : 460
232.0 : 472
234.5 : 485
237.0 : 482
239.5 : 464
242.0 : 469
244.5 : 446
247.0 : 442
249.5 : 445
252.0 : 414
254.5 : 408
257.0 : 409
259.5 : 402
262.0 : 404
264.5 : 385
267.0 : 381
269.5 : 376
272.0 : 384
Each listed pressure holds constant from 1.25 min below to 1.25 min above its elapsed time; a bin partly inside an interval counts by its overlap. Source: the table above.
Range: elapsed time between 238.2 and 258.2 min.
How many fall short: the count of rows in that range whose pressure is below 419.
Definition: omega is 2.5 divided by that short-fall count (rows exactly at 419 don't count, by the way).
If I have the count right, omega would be 0.833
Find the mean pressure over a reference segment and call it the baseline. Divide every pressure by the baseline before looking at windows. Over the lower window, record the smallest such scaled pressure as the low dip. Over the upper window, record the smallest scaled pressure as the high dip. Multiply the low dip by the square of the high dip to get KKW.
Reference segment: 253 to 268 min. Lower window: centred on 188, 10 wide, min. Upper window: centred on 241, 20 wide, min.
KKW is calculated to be 1.1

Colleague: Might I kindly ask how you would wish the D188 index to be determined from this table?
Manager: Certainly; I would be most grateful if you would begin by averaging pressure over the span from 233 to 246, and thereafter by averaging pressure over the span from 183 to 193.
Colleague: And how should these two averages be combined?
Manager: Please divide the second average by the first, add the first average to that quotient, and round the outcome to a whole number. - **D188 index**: 470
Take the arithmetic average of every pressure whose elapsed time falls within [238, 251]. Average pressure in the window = 453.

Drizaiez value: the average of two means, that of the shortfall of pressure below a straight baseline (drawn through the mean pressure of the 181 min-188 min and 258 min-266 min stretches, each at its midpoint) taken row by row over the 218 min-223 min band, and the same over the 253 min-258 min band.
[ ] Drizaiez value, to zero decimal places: -48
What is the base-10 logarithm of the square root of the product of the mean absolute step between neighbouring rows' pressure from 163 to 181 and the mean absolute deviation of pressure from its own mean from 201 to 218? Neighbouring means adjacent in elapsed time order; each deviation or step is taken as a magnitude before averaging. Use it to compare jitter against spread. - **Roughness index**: 1.16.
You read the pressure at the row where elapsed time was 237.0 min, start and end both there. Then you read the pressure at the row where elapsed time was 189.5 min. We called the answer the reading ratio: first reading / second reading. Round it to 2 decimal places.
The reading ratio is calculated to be 1.27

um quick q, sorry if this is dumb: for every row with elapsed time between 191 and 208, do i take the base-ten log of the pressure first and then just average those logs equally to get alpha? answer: 2.61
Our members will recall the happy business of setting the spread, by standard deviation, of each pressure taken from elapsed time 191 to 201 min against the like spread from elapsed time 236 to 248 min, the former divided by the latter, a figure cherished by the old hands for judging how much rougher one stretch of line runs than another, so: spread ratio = 0.7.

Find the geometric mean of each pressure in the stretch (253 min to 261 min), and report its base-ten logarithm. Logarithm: 2.61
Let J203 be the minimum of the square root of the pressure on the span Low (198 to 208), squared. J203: 403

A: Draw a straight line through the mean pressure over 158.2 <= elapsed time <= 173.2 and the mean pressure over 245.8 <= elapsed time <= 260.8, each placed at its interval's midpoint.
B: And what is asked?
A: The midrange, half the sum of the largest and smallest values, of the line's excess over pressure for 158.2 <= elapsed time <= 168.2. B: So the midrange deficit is -17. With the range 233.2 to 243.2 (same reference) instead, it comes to -95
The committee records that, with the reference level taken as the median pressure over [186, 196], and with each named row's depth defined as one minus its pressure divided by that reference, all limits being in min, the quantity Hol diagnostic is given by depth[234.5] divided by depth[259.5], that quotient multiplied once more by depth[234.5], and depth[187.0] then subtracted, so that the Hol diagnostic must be -2.06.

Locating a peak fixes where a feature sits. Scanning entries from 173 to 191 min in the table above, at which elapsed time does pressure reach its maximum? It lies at 189.5 min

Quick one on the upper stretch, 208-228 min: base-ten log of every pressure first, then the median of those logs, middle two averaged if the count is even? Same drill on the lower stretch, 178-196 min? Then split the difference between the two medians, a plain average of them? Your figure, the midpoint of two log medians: 2.60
